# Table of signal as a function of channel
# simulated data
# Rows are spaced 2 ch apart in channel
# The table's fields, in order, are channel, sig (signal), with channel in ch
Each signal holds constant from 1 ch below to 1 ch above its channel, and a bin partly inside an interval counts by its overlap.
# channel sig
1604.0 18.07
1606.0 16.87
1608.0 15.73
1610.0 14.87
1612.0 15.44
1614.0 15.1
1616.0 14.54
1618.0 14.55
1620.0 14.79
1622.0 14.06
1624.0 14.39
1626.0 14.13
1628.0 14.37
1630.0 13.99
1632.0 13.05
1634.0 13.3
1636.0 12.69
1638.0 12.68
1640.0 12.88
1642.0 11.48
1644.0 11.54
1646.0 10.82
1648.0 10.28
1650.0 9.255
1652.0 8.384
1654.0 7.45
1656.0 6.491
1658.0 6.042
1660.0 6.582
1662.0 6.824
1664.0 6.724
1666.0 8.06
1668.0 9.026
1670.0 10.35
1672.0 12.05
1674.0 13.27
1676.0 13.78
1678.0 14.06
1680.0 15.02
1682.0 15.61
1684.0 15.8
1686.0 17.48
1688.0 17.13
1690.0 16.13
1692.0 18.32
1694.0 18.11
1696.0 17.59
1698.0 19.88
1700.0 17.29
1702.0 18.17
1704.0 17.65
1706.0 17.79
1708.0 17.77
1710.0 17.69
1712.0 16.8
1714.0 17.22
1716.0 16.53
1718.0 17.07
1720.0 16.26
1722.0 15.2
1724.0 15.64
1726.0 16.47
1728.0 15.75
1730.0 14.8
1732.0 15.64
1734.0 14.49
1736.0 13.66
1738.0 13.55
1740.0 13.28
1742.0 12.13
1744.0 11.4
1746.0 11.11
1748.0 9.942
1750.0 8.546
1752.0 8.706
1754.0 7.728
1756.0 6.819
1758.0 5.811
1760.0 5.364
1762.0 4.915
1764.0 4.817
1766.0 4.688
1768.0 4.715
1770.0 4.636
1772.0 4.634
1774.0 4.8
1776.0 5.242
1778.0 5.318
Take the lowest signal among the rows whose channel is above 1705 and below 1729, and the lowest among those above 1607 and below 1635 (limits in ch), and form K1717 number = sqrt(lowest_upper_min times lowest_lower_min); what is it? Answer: 14.1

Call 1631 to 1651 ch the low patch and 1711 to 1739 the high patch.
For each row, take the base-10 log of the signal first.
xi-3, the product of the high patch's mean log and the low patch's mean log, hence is 1.28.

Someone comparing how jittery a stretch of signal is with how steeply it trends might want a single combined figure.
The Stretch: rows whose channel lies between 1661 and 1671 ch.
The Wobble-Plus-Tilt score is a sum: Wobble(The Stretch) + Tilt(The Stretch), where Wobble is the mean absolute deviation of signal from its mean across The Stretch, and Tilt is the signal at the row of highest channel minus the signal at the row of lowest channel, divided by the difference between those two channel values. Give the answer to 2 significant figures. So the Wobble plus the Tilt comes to 1.6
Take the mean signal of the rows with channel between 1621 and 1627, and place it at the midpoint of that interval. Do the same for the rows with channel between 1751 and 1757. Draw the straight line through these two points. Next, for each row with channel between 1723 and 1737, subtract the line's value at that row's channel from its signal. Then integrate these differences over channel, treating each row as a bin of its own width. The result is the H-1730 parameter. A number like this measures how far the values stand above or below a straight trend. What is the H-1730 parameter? 88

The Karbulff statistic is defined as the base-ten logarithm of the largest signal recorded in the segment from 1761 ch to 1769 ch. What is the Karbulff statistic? 0.69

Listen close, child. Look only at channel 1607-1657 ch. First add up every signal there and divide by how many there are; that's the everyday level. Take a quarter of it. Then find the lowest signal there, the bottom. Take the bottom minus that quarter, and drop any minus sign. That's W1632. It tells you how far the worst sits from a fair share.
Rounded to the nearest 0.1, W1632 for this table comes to 3.3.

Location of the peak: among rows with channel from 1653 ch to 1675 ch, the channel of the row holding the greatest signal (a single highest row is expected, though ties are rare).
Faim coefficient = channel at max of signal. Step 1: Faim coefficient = 1674.0 ch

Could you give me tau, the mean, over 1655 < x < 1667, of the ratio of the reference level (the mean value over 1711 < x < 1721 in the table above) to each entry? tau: 2.49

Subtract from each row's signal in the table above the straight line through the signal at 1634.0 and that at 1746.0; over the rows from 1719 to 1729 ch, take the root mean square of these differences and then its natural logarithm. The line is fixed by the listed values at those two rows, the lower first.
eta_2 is 1.47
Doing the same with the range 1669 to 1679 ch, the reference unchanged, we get 0.36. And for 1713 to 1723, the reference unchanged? 1.58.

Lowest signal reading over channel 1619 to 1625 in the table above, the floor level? 14.06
